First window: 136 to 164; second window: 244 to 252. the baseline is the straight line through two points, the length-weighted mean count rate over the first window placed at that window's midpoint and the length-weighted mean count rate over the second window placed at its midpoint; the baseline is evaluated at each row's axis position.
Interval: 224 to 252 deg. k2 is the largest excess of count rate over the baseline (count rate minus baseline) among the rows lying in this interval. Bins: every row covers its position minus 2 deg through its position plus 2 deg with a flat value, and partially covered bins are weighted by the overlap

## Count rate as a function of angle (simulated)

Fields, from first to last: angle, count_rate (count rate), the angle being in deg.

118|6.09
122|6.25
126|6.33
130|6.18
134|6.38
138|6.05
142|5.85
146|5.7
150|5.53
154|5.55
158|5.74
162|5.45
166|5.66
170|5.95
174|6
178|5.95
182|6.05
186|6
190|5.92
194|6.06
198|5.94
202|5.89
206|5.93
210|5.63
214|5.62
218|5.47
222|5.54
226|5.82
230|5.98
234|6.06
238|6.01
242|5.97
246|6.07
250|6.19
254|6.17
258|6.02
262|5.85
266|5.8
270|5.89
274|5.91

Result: 0.05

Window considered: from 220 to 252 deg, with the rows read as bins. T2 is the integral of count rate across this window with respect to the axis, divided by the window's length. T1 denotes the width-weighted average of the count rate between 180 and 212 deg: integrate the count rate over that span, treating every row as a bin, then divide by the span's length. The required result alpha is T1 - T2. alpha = -0.03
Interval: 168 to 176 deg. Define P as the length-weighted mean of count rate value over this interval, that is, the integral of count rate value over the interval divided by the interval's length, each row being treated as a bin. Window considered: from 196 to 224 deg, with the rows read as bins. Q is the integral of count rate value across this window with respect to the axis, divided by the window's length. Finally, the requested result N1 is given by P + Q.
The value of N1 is 11.7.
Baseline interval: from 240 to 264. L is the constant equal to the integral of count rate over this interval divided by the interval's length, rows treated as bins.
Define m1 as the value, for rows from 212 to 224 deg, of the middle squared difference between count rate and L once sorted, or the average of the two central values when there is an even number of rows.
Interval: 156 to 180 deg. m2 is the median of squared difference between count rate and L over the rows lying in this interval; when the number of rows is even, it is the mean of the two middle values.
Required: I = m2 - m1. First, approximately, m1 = 0.255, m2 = 0.051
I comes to -0.20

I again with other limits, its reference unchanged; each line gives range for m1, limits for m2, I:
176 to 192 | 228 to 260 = 0.00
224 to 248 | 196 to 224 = 0.17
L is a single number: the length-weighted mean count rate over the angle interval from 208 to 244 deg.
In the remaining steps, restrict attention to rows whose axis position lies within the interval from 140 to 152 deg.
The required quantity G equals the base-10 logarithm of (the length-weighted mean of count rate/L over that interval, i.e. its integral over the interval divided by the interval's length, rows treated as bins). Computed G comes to -0.007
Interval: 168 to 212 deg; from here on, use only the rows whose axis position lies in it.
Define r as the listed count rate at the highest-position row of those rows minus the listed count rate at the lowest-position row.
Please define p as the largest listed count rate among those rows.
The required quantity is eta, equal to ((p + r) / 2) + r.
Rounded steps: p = 6.06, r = -0.3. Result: 2.55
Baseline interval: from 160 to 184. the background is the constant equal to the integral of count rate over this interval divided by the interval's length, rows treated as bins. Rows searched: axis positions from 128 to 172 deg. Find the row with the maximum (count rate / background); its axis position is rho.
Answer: 134 deg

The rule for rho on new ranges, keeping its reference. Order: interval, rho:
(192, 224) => 194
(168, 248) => 246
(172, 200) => 194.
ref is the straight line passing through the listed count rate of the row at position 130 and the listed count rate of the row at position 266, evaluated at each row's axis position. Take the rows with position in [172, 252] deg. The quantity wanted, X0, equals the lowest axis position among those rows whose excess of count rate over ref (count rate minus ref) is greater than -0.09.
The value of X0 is 174 deg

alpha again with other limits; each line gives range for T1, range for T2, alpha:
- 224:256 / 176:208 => 0.07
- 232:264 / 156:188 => 0.19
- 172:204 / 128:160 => 0.10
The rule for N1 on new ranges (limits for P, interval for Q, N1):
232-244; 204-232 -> 11.7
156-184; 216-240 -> 11.6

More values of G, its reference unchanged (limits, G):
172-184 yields 0.016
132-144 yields 0.022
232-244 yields 0.017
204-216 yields -0.005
